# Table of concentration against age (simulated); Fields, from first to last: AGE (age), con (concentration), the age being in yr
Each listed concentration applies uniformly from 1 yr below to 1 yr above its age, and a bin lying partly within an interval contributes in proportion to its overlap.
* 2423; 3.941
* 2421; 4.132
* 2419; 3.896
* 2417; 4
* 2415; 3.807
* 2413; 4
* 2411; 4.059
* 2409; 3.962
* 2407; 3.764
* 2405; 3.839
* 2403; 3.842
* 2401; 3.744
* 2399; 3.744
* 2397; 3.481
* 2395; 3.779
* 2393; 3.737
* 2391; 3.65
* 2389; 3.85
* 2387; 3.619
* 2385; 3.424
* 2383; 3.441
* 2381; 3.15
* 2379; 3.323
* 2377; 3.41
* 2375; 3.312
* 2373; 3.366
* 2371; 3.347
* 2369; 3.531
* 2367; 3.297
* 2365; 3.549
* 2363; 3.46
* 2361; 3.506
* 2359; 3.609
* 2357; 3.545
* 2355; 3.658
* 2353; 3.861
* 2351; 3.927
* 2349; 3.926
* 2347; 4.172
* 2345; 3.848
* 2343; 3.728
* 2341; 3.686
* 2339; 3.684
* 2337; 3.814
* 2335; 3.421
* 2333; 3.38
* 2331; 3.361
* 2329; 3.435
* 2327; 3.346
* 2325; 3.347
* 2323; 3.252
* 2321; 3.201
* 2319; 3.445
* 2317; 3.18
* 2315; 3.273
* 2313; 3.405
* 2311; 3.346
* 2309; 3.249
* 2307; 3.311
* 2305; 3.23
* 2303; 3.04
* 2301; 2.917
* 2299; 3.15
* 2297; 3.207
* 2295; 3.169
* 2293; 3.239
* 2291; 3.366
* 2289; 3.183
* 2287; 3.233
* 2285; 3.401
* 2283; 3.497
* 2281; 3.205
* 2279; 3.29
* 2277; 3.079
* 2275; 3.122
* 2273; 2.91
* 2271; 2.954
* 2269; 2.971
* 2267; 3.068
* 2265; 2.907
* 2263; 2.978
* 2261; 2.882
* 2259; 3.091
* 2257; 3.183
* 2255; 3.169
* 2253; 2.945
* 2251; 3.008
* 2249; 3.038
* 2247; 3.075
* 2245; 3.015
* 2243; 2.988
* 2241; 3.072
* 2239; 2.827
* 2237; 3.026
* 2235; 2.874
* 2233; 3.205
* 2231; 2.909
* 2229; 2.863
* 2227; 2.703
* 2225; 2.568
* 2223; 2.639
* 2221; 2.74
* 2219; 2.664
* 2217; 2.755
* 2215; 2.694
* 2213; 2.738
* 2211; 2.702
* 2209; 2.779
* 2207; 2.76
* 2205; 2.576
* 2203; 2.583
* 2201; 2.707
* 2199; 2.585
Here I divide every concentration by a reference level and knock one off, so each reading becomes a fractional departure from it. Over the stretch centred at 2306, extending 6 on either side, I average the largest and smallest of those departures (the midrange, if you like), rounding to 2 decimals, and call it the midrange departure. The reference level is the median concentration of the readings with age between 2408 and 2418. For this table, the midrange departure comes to -0.22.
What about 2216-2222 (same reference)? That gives -0.32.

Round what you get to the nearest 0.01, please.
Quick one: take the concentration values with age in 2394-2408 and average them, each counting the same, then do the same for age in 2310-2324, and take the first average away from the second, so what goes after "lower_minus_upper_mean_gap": -0.44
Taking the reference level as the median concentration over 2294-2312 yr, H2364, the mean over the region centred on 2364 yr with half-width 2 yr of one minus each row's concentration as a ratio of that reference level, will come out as -0.09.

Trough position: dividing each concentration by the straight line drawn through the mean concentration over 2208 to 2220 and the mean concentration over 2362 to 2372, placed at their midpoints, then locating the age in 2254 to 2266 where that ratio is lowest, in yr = 2261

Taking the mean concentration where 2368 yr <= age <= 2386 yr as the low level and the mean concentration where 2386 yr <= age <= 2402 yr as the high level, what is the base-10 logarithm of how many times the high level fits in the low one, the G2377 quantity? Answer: -0.041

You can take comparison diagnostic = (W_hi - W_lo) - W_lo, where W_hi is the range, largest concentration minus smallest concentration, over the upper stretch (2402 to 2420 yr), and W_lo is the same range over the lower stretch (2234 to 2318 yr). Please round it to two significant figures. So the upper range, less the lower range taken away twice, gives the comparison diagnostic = -1.0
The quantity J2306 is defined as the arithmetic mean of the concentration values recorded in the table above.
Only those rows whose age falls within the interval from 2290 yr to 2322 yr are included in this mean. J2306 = 3.2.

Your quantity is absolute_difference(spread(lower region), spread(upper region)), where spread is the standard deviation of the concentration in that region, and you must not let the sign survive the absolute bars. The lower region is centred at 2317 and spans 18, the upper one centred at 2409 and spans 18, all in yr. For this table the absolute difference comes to 0.02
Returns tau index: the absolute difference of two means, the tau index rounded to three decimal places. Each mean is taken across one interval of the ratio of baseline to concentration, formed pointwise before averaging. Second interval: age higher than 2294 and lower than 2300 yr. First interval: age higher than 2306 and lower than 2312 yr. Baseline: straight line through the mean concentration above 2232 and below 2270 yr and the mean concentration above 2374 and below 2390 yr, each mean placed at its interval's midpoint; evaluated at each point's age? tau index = 0.026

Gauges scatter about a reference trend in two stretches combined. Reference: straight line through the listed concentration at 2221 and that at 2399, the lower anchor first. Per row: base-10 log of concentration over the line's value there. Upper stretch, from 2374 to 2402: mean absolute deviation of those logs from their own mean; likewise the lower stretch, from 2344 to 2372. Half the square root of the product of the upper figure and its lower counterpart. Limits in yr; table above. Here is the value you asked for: 0.012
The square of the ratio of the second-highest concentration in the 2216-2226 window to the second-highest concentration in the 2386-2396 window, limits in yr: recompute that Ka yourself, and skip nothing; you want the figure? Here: 0.53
